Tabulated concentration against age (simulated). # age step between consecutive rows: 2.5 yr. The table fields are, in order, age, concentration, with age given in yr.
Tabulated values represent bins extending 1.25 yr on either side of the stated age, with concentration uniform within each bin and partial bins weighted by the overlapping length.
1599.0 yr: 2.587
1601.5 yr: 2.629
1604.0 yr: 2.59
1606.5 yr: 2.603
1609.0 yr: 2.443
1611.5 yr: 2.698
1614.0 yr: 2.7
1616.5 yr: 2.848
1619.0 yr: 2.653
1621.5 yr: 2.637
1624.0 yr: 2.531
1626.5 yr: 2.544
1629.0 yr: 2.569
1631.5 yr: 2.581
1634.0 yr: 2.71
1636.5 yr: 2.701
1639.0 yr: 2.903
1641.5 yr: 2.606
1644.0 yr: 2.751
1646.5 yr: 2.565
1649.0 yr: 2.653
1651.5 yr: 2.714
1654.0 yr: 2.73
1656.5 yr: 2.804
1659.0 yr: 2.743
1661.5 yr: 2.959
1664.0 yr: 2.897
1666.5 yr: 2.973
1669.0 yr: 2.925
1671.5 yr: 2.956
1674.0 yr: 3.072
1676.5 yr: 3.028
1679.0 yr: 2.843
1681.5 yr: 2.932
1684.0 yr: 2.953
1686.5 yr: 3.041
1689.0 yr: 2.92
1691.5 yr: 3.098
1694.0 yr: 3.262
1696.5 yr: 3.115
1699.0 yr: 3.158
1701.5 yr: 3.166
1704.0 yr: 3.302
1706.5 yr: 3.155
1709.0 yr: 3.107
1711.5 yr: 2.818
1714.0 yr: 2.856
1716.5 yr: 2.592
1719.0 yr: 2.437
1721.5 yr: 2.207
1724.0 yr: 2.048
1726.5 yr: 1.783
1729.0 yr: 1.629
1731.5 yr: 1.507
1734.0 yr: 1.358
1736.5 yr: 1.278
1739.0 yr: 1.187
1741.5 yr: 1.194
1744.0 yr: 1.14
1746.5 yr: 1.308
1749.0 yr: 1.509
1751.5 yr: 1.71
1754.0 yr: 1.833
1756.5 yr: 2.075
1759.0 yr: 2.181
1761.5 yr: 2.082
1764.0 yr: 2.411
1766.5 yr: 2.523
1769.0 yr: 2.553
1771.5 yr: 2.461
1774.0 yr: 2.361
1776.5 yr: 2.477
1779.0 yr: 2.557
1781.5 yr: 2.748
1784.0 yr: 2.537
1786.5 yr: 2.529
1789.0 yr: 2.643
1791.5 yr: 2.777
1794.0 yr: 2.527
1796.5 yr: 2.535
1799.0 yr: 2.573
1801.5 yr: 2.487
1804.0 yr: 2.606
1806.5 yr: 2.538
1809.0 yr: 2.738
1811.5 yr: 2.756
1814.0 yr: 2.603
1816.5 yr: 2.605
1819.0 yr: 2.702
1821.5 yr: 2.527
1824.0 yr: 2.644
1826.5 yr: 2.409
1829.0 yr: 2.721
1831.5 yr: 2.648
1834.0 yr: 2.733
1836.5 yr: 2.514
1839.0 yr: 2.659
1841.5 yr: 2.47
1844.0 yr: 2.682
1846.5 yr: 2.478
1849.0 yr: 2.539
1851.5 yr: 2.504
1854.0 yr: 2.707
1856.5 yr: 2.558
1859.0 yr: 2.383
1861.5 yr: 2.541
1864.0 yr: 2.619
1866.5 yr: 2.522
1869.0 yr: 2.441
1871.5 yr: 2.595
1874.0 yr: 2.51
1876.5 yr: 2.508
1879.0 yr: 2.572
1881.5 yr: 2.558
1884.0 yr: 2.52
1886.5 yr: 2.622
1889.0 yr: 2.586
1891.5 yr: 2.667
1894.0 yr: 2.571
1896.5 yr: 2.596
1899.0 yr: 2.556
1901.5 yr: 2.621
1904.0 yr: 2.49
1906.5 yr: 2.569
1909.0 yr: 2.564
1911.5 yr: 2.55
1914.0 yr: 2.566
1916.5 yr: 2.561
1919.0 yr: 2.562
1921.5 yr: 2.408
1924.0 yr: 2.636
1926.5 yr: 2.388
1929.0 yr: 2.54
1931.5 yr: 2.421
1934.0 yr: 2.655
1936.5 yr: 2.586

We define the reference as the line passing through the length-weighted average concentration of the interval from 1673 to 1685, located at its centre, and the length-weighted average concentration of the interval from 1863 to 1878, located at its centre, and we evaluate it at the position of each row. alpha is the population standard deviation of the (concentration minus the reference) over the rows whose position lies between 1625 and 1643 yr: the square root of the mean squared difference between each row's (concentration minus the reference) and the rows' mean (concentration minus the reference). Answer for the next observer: 0.123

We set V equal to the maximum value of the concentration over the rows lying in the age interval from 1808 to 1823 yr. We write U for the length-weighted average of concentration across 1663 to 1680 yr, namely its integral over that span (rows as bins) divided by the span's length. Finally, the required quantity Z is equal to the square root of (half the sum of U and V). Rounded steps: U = 2.96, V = 2.756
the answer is 1.69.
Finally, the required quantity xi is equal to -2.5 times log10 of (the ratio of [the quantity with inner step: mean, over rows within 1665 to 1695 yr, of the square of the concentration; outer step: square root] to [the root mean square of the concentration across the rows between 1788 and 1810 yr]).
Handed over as -0.15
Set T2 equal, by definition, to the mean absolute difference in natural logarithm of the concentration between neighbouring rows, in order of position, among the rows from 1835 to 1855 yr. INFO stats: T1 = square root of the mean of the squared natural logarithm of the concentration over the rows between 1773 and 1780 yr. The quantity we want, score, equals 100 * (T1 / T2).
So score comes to 1550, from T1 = 0.90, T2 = 0.058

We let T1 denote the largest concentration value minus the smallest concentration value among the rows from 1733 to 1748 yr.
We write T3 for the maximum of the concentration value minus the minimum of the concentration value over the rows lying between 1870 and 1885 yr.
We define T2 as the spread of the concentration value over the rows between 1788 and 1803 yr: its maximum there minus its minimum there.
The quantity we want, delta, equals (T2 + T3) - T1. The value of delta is 0.159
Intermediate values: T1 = 0.22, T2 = 0.29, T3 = 0.1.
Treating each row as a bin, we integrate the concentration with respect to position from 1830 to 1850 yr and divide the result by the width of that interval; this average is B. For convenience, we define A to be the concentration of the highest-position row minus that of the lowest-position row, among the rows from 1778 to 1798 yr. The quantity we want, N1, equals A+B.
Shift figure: 2.6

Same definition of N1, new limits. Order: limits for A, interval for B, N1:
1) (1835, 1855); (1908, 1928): 2.7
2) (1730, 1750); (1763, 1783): 2.5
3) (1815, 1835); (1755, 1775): 2.5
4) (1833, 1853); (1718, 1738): 1.5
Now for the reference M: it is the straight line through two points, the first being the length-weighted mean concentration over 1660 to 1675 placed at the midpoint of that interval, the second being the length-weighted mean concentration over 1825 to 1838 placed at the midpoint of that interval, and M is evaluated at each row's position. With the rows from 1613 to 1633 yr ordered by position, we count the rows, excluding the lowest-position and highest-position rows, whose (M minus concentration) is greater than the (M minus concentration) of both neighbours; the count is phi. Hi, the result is 1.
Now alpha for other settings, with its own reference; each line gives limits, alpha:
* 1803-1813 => 0.096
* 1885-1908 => 0.041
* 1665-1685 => 0.063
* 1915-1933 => 0.085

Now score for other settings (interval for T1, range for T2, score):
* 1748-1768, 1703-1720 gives 1305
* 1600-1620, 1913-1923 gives 4537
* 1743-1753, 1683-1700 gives 922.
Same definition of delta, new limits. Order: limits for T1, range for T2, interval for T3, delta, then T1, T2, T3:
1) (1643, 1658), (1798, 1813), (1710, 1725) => 0.838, 0.24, 0.27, 0.8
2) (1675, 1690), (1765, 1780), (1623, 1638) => 0.177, 0.20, 0.20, 0.2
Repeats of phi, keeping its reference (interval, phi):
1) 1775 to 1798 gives 2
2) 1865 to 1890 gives 3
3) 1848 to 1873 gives 3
